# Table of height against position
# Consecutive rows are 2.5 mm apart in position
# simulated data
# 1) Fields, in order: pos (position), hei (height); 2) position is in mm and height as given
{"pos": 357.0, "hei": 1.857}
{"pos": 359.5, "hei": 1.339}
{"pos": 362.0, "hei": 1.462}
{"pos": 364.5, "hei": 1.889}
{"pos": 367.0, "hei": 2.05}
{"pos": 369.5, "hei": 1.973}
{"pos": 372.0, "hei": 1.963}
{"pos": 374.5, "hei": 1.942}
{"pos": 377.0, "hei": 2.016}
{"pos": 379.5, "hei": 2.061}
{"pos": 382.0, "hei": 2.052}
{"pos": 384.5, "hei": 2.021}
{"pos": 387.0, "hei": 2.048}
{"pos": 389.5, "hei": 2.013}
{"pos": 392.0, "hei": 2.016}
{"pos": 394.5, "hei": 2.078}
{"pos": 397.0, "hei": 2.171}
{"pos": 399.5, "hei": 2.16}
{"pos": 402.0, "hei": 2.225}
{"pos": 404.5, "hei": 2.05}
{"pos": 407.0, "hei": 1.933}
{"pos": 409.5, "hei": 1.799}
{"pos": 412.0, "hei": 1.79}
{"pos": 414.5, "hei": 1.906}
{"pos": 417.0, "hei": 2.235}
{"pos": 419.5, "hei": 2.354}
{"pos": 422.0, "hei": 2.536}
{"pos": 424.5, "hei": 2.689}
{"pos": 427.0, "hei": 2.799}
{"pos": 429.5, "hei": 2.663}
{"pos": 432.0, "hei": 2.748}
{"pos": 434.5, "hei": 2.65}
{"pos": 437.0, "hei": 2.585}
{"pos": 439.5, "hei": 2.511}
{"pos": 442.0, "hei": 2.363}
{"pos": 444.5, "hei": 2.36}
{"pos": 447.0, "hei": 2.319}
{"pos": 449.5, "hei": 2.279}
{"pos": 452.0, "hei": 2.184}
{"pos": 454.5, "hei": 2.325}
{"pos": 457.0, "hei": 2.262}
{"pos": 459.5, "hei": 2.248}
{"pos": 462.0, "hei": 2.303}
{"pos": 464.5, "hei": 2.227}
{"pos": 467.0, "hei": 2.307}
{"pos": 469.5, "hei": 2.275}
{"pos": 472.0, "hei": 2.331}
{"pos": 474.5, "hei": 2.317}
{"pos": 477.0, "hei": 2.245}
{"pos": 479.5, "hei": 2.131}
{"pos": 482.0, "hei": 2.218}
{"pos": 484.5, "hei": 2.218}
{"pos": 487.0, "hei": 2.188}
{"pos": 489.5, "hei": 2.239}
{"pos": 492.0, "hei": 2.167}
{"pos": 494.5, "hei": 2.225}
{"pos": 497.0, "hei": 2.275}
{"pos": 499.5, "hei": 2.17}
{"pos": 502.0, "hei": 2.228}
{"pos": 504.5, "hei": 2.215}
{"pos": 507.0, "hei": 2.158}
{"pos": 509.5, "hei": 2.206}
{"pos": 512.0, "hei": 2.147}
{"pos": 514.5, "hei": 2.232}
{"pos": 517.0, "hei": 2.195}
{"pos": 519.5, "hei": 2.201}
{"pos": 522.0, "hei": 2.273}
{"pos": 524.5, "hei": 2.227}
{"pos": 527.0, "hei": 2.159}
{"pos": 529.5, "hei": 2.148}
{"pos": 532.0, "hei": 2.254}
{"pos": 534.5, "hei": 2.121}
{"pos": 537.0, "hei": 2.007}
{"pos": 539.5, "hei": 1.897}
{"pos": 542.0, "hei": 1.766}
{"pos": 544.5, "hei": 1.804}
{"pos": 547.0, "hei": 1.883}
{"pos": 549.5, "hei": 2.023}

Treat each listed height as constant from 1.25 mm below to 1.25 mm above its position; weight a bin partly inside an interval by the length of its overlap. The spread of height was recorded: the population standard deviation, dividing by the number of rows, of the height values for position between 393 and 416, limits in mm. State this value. 0.15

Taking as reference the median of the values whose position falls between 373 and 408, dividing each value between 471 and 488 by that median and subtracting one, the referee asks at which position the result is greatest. 472.0 mm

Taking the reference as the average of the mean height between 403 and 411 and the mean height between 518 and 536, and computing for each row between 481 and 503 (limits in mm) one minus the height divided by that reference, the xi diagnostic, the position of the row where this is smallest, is 497.0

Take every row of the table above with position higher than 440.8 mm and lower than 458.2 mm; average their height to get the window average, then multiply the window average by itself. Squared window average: 5.3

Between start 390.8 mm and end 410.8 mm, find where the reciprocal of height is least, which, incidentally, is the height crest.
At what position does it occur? 402.0 mm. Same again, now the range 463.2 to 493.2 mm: 472.0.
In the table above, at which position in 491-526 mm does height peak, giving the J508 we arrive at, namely 497.0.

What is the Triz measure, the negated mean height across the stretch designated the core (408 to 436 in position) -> -2.38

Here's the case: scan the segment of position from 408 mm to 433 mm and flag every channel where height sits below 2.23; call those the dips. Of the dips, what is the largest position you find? 414.5 mm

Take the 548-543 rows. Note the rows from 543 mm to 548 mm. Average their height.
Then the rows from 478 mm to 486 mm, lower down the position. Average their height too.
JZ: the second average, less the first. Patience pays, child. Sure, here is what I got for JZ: 0.35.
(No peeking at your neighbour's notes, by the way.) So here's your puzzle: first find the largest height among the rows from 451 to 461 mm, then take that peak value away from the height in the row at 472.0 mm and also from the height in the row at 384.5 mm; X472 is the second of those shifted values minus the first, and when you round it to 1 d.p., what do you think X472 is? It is -0.3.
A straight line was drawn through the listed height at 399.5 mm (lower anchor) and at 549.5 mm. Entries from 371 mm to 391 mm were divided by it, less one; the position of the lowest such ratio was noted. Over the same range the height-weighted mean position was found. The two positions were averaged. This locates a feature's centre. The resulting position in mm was 377.7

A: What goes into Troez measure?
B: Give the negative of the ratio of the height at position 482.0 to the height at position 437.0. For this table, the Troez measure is -0.86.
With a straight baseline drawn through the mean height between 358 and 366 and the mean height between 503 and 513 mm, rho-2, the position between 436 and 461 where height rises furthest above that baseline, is 437.0 mm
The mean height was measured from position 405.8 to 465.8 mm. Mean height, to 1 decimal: 2.3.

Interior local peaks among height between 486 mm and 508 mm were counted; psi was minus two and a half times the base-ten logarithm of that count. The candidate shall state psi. -1.2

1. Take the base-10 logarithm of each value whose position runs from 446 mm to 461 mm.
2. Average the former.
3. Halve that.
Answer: 0.178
